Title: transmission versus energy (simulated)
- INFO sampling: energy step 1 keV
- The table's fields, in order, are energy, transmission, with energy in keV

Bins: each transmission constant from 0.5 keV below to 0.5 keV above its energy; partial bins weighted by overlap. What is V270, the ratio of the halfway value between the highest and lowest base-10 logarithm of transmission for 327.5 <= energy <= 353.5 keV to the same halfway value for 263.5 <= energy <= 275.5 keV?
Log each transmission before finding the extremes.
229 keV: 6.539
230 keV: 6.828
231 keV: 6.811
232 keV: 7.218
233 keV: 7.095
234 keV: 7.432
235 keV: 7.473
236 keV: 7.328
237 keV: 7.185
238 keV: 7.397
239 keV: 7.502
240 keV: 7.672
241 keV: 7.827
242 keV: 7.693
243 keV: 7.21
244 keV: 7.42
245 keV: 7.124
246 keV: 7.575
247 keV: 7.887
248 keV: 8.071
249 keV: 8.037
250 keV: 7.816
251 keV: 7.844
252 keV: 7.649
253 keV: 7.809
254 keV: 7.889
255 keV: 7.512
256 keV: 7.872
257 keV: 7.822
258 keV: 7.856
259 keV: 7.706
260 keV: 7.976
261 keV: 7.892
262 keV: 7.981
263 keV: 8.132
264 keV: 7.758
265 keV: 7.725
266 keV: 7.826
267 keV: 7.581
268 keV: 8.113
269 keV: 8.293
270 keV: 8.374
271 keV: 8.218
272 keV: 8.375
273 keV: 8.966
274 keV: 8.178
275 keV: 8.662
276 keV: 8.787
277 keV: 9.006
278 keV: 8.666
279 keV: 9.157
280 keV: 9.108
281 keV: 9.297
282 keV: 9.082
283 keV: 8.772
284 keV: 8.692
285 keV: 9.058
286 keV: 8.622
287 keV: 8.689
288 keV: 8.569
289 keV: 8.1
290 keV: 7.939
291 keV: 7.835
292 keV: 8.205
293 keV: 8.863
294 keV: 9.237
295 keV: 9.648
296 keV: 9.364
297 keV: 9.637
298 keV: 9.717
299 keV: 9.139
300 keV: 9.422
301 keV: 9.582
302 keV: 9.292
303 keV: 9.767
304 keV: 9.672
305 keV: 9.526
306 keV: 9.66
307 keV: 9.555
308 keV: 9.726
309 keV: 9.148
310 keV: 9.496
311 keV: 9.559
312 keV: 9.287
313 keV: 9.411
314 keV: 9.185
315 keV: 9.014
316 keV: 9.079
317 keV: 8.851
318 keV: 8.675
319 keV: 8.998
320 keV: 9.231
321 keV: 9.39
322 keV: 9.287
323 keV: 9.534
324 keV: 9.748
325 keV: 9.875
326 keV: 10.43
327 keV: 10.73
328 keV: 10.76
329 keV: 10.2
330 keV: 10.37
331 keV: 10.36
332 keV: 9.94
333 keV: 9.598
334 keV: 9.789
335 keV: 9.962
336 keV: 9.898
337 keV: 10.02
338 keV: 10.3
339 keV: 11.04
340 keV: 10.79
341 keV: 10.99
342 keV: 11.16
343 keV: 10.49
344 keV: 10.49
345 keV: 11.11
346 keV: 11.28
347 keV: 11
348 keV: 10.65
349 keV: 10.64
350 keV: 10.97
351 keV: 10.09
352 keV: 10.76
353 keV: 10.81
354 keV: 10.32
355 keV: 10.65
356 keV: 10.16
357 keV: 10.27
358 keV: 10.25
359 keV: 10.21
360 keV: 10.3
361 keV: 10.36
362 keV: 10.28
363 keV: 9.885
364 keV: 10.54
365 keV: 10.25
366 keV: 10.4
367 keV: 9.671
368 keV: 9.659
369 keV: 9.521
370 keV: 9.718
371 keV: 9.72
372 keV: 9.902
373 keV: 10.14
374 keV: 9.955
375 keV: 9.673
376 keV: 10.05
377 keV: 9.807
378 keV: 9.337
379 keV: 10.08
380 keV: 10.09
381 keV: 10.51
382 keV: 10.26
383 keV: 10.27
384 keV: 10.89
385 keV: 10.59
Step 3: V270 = 1.11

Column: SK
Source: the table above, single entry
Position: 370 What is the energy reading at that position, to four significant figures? 9.718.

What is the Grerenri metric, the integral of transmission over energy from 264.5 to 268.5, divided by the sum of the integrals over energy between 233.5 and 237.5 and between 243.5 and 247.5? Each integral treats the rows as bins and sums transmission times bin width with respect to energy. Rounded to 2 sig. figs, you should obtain 0.53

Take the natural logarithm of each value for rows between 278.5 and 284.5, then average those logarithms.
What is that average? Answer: 2.20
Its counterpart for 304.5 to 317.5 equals 2.23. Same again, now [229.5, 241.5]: 1.99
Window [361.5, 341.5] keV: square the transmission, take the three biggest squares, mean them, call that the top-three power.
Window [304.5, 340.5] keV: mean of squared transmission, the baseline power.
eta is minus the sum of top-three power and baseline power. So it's -220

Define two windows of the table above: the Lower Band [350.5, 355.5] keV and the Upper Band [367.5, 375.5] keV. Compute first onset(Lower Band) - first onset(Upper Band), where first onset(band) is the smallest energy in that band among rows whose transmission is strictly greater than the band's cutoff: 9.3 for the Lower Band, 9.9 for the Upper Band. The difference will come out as -21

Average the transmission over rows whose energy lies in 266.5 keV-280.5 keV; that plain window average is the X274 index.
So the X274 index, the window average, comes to 8.5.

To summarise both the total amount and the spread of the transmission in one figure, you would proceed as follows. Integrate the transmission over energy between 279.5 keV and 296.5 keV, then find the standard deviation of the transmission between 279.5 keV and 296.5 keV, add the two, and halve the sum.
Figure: 75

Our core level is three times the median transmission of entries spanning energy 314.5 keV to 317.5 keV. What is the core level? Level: 27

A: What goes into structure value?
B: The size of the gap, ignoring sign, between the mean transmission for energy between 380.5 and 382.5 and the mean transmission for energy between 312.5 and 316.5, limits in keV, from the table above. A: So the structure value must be 1.2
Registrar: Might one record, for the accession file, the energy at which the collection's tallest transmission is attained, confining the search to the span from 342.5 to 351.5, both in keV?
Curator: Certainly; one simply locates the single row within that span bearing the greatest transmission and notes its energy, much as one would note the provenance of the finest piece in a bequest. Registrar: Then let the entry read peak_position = 346 keV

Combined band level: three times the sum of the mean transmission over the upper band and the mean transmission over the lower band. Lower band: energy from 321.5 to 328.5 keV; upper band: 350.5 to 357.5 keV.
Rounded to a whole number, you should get 61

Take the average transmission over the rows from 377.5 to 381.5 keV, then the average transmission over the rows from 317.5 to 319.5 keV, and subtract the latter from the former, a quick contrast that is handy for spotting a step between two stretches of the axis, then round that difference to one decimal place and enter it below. 1.2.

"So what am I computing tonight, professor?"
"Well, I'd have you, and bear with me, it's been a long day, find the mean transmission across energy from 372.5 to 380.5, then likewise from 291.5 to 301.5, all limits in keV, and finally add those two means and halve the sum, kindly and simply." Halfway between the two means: 9.6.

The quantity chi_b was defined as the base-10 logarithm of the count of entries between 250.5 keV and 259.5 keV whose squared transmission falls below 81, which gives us 1.0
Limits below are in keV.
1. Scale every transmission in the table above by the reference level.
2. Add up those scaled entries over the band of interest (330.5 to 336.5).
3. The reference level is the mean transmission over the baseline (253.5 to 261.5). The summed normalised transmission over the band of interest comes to 7.6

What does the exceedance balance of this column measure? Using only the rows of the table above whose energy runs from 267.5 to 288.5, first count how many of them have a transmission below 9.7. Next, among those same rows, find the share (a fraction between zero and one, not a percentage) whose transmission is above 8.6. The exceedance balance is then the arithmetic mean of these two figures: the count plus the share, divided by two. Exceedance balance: 10.8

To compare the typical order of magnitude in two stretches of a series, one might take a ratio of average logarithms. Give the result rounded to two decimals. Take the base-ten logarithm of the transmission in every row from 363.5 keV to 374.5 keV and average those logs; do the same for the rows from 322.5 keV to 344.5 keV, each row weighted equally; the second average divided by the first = 1.01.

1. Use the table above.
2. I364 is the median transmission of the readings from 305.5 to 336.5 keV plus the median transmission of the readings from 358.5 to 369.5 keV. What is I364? 19.8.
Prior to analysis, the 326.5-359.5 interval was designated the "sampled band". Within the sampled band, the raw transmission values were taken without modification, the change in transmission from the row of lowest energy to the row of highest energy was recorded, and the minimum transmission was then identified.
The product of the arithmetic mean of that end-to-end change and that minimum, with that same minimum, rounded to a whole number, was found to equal 44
